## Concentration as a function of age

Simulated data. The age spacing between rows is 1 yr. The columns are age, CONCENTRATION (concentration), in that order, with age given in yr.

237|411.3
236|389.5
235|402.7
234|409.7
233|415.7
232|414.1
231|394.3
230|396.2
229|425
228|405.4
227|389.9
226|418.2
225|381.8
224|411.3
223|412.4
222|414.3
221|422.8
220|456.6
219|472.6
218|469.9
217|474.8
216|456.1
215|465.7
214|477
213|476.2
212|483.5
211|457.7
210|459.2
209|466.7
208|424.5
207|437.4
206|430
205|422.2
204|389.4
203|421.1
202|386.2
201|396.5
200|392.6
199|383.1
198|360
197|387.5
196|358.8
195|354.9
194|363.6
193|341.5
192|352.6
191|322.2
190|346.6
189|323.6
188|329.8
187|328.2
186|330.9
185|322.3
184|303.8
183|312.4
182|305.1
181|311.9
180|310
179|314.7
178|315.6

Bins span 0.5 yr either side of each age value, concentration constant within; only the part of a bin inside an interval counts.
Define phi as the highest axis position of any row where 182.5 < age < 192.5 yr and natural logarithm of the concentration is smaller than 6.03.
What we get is 192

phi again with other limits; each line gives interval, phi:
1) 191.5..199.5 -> 199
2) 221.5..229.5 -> 228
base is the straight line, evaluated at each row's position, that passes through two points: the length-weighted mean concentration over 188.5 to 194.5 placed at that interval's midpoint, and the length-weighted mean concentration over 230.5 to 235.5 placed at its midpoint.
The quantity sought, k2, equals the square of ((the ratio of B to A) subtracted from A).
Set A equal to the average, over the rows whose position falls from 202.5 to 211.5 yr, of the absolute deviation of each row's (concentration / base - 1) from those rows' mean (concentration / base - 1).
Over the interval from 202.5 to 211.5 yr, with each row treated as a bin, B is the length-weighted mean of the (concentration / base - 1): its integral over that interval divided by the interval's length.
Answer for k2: 20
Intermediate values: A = 0.041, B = 0.19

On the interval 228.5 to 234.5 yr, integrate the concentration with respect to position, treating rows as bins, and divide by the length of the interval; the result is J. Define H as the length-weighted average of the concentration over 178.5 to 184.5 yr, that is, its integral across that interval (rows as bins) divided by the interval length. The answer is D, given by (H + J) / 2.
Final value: 359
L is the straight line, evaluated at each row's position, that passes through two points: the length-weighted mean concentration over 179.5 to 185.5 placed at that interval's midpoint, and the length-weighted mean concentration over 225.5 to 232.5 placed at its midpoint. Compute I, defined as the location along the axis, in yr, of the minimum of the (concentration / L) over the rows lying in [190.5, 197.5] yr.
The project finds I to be 191 yr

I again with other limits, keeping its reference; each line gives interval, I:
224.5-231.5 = 225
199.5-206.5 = 204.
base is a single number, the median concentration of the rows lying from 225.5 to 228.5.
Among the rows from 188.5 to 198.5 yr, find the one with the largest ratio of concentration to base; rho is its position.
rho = 197 yr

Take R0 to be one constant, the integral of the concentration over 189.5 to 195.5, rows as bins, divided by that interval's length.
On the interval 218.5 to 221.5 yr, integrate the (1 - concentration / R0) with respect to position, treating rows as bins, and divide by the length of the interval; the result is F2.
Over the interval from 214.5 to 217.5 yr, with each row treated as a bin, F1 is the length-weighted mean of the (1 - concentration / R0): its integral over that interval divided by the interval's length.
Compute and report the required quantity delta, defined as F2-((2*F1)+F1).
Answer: 0.7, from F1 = -0.3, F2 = -0.30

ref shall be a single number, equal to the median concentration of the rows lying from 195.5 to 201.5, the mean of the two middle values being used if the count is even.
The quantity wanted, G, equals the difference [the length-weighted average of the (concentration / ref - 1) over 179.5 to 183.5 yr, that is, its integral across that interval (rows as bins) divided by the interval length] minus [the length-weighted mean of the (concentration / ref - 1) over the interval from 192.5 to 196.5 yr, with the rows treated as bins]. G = -0.12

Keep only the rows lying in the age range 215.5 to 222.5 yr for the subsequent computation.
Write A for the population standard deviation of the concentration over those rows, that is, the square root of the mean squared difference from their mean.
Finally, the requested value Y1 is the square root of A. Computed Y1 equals 4.8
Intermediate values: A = 23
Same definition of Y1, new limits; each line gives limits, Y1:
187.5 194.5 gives 3.8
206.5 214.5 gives 4.4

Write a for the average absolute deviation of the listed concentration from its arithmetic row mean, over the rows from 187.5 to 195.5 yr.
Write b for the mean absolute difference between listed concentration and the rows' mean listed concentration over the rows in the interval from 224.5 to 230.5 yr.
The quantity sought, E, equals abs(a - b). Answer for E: 0.9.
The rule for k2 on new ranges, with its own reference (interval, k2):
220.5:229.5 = 1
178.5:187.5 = 5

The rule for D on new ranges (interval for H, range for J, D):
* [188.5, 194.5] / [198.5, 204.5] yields 368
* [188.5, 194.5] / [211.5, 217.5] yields 407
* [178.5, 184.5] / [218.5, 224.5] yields 371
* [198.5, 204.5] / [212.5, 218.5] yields 432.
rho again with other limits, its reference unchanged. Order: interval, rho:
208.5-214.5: 212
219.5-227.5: 220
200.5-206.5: 206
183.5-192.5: 192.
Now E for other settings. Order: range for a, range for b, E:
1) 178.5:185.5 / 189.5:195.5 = 5.7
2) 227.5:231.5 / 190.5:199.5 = 3.8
